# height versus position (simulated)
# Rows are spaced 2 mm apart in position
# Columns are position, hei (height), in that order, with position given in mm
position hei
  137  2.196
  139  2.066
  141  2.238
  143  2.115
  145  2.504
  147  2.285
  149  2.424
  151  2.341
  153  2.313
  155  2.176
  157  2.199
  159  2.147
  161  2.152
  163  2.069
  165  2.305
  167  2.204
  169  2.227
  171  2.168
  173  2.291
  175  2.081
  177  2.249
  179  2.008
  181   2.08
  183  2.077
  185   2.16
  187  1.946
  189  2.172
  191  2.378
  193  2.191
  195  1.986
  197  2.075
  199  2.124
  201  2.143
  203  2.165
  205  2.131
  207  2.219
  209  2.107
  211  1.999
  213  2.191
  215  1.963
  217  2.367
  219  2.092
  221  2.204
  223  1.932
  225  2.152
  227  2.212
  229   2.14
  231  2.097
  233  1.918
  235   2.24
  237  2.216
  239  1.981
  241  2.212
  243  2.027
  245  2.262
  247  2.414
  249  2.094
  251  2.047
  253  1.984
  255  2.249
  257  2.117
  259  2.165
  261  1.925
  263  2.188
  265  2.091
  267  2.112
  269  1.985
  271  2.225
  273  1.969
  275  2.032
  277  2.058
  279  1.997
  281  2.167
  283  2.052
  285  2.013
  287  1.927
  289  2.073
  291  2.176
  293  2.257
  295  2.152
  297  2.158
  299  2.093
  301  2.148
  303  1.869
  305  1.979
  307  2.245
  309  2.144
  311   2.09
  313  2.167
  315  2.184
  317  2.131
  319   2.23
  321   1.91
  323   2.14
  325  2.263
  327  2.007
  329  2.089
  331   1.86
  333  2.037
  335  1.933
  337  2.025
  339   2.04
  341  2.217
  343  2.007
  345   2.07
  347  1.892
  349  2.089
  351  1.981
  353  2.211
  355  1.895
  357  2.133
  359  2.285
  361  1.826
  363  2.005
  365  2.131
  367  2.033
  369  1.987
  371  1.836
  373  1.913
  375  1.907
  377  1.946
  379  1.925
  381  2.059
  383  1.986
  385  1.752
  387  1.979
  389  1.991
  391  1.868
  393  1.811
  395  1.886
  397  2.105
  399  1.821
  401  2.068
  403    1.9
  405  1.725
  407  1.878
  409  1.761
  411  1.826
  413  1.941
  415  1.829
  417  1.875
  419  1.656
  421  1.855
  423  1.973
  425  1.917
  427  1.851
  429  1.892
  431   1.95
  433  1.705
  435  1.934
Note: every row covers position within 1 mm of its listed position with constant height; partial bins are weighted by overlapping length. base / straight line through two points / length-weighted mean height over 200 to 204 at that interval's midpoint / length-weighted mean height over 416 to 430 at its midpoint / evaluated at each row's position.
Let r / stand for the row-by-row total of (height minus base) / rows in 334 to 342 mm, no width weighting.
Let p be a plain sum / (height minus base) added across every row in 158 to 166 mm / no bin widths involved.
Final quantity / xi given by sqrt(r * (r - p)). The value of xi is 0.39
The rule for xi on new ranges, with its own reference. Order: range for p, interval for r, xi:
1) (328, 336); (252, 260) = 0.19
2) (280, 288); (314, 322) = 0.47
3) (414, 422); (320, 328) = 0.46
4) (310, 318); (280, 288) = 0.11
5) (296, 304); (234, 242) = 0.11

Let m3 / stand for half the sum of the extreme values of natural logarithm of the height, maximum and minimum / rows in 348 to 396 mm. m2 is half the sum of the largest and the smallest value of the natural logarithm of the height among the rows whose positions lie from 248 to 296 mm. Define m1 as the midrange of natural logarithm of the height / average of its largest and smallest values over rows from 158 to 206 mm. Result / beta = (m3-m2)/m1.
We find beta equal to -0.05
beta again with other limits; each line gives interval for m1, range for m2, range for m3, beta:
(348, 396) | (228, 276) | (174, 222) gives 0.00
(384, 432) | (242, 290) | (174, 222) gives 0.00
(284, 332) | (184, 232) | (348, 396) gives -0.10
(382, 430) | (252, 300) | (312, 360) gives -0.02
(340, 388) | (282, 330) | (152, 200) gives 0.06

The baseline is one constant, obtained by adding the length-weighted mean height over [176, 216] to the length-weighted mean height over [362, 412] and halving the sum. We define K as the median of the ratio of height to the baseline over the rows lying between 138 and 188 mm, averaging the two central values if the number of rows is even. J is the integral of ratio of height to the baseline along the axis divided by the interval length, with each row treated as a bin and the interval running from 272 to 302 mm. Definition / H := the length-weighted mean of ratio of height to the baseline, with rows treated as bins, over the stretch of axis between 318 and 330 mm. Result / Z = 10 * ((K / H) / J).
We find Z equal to 10.0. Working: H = 1.04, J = 1.03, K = 1.08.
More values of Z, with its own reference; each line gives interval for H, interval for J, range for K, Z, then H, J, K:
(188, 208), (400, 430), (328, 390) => 10.0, 1.07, 0.92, 0.99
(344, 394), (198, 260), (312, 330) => 10.2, 0.98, 1.06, 1.06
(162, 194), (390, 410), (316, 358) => 10.1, 1.07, 0.93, 1.01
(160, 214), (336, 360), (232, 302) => 9.5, 1.06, 1.02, 1.04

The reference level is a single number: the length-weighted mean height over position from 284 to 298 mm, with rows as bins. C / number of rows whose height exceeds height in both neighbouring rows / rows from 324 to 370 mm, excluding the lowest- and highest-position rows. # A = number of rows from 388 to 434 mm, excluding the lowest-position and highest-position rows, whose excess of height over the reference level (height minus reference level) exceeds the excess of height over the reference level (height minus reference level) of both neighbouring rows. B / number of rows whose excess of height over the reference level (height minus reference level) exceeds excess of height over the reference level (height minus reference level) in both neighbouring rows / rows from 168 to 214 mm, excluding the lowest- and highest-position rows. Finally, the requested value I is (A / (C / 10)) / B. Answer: 1.25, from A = 7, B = 7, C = 8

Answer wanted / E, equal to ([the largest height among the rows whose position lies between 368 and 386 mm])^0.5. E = 1.43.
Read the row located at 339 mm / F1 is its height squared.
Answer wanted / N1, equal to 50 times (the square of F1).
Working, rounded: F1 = 4.16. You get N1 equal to 866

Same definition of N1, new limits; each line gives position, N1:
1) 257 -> 1004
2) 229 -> 1049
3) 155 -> 1121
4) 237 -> 1206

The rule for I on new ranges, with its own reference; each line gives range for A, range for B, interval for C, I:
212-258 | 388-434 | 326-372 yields 1.25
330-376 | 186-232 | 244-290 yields 1.43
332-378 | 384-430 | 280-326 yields 1.67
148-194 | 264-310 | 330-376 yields 1.41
